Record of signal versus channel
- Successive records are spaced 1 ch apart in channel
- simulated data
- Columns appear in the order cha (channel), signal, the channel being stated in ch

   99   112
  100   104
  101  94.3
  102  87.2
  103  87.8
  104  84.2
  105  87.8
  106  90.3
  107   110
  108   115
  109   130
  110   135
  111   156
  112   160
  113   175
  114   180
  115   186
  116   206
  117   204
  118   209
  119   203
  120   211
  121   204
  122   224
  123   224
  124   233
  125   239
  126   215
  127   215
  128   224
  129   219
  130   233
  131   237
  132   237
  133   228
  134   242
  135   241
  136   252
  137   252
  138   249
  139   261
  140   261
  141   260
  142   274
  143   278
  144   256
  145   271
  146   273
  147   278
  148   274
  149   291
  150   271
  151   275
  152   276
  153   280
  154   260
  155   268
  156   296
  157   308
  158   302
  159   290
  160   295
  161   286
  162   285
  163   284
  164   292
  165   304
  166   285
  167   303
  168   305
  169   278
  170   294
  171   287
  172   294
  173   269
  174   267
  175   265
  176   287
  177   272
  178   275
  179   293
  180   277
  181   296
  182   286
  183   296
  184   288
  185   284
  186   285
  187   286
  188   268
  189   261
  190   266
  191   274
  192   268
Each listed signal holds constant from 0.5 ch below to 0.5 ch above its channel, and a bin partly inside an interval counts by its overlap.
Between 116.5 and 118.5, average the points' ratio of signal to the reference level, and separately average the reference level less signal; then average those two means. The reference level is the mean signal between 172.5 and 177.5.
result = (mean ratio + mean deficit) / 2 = 33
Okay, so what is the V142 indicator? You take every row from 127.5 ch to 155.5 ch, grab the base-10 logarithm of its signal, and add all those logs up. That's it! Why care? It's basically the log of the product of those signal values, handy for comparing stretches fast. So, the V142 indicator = 67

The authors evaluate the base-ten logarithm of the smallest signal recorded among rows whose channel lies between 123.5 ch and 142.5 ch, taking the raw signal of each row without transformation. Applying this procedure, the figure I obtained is 2.33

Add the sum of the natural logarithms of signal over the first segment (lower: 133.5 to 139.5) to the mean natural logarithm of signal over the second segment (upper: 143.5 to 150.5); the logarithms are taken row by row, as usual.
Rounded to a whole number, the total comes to 39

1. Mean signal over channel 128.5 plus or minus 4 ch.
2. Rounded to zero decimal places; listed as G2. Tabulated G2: 227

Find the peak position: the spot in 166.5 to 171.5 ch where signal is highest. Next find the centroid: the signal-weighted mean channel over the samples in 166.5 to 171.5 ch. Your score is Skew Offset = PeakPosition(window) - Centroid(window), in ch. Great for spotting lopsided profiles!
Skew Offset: -1.0 ch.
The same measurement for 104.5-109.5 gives 1.8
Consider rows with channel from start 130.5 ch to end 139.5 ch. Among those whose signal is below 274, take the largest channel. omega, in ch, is 139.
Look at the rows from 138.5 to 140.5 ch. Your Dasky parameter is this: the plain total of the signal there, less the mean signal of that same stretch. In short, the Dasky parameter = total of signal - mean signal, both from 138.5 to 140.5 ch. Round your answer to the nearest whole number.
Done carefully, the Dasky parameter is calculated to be 261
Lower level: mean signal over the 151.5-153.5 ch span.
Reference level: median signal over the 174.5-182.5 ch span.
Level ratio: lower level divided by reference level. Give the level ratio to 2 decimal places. 0.99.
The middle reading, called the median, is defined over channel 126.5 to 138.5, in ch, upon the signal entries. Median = 237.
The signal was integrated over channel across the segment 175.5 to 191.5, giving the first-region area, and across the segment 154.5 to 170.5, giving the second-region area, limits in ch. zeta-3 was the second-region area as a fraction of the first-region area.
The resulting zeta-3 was 1.0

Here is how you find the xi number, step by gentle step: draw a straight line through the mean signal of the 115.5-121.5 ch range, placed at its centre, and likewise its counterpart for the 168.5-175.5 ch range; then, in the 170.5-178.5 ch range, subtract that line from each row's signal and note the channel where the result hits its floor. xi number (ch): 175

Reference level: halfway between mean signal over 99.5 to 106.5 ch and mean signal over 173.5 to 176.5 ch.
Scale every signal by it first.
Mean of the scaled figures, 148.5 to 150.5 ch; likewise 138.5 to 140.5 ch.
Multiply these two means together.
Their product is 2.2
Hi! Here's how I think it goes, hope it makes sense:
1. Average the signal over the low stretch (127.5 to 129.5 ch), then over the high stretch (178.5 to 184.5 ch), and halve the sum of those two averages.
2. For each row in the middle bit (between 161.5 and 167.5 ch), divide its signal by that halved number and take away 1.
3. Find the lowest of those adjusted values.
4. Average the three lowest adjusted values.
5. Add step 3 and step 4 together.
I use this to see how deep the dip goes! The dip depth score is 0.23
